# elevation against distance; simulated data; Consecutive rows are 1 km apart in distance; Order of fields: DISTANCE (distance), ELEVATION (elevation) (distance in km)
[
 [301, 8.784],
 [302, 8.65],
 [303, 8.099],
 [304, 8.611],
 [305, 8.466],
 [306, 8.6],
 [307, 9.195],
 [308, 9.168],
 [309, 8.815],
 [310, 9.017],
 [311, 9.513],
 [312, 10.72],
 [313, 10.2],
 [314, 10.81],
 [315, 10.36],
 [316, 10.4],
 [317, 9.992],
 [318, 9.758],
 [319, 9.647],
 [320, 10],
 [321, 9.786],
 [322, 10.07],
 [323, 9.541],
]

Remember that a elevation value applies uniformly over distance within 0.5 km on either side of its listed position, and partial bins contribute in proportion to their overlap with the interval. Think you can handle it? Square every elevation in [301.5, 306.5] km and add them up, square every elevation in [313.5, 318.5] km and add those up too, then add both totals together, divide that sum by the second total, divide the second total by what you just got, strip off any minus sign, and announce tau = 313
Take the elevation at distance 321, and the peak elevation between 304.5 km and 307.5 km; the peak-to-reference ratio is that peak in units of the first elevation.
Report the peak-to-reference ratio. 0.94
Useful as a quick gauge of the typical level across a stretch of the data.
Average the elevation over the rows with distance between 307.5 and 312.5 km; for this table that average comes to 9.4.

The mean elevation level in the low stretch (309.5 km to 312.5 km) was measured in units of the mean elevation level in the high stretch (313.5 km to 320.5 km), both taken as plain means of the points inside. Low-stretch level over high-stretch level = 0.96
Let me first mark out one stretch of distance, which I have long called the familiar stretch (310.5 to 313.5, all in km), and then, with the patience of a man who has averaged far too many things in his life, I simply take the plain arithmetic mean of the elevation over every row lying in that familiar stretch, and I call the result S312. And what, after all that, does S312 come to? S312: 10.1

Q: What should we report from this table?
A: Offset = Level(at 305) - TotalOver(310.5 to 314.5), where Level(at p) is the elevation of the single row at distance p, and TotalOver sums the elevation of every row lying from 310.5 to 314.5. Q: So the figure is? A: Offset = -33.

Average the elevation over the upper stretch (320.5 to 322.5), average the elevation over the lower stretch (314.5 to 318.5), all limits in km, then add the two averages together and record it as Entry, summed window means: 20.1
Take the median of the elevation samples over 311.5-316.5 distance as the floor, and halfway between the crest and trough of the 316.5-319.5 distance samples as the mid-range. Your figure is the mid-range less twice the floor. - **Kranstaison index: -11.0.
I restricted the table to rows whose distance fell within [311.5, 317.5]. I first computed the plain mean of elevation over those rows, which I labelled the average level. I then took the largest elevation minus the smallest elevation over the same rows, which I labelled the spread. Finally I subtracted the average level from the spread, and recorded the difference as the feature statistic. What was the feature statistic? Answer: -9.6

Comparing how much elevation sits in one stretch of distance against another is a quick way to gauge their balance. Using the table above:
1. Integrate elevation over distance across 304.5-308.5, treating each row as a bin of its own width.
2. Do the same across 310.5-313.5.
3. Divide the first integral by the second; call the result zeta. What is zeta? 1.2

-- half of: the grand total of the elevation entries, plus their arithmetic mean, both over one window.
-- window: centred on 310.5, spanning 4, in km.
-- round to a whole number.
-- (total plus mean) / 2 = 24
